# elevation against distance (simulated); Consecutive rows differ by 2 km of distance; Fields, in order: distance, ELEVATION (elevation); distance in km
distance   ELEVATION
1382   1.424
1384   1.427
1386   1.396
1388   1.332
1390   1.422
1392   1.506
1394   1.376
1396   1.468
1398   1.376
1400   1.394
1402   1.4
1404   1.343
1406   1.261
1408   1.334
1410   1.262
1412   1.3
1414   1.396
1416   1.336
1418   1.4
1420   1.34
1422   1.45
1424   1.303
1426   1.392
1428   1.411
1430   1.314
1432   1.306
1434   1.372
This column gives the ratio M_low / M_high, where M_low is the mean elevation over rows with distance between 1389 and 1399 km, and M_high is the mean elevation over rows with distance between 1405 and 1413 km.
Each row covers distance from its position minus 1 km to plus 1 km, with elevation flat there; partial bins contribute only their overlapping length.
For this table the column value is 1.11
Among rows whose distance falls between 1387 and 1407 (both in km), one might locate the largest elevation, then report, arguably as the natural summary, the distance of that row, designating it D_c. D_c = 1392 km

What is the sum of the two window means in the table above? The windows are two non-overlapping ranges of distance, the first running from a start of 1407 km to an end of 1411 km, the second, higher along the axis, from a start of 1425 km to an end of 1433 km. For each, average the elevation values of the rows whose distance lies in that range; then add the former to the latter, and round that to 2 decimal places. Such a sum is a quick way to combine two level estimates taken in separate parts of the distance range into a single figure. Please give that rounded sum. 2.65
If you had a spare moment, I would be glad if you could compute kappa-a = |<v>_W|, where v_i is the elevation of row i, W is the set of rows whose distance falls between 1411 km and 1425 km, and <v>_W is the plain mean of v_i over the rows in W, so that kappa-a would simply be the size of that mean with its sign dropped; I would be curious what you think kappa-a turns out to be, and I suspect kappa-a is 1.36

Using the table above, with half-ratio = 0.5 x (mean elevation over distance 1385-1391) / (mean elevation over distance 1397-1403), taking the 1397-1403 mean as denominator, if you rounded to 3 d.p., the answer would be 0.498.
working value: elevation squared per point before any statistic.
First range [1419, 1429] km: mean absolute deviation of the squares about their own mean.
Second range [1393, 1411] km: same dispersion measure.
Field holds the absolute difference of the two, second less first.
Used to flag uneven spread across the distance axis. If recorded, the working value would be 0.010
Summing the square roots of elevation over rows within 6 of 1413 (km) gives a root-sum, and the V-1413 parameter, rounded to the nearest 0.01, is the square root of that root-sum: 2.63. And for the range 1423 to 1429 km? 1.87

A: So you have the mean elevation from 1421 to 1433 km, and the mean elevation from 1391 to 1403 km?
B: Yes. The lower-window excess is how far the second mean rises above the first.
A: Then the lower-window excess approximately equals 0.057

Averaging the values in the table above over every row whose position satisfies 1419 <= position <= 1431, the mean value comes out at 1.37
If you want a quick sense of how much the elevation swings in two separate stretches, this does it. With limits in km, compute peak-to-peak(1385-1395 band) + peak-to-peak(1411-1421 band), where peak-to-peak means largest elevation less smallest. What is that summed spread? 0.27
